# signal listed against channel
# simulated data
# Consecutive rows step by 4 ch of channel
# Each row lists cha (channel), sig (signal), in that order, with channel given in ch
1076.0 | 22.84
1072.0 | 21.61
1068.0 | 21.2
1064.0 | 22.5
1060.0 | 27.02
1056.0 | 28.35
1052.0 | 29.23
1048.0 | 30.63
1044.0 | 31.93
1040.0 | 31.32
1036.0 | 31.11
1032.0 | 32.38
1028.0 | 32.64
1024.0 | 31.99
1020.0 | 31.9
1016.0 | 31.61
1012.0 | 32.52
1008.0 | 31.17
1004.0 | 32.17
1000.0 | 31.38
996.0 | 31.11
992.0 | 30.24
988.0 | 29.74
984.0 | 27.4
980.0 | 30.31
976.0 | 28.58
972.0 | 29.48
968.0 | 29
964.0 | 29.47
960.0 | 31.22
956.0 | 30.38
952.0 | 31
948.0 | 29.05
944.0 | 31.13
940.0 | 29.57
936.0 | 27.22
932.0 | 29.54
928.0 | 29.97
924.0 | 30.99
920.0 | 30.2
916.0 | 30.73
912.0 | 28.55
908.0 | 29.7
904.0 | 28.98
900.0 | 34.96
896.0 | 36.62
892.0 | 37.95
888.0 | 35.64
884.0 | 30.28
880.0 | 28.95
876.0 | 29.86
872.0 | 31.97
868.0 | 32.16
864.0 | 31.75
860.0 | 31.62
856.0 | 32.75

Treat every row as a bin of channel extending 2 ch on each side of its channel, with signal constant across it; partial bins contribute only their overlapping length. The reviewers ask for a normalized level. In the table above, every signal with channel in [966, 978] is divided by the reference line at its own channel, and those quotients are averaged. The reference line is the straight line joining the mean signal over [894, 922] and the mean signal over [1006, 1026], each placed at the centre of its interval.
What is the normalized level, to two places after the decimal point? 0.92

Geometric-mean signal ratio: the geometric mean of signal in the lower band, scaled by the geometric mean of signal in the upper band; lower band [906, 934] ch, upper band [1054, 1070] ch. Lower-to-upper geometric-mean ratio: 1.22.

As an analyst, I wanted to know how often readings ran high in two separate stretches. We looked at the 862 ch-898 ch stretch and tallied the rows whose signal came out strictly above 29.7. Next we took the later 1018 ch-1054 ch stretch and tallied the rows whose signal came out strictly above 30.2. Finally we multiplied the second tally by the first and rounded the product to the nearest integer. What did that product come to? 64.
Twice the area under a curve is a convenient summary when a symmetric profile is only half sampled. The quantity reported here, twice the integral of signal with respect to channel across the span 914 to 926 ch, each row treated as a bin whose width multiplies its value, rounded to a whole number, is 735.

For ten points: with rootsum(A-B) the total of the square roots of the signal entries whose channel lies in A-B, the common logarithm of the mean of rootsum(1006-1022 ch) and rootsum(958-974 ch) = 1.35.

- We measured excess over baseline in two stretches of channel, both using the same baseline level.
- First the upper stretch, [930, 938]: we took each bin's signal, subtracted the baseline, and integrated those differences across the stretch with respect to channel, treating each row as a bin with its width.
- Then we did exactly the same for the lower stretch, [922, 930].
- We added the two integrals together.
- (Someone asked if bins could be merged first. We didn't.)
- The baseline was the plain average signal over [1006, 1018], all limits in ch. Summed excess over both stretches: -37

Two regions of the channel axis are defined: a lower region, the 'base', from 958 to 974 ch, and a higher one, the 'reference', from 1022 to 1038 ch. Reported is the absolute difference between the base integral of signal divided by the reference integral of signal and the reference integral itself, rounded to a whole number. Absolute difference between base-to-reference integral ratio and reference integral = 512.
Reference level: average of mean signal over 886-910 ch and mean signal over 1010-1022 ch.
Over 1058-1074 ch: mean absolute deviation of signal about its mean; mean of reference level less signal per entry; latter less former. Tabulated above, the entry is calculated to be 8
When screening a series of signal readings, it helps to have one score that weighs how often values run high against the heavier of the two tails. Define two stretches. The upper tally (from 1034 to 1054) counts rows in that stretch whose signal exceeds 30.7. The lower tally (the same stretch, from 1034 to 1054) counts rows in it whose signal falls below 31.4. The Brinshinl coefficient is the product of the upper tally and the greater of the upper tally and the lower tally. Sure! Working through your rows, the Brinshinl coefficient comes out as 12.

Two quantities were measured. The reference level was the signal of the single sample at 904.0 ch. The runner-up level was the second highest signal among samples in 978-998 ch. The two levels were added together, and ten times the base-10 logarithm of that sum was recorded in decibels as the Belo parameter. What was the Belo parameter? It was 17.7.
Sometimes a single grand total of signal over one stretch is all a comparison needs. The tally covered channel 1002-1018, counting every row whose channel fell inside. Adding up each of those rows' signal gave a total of 127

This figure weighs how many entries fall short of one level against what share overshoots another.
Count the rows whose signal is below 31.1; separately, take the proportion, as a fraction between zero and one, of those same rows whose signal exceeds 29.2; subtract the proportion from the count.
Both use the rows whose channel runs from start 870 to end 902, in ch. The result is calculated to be 2.1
